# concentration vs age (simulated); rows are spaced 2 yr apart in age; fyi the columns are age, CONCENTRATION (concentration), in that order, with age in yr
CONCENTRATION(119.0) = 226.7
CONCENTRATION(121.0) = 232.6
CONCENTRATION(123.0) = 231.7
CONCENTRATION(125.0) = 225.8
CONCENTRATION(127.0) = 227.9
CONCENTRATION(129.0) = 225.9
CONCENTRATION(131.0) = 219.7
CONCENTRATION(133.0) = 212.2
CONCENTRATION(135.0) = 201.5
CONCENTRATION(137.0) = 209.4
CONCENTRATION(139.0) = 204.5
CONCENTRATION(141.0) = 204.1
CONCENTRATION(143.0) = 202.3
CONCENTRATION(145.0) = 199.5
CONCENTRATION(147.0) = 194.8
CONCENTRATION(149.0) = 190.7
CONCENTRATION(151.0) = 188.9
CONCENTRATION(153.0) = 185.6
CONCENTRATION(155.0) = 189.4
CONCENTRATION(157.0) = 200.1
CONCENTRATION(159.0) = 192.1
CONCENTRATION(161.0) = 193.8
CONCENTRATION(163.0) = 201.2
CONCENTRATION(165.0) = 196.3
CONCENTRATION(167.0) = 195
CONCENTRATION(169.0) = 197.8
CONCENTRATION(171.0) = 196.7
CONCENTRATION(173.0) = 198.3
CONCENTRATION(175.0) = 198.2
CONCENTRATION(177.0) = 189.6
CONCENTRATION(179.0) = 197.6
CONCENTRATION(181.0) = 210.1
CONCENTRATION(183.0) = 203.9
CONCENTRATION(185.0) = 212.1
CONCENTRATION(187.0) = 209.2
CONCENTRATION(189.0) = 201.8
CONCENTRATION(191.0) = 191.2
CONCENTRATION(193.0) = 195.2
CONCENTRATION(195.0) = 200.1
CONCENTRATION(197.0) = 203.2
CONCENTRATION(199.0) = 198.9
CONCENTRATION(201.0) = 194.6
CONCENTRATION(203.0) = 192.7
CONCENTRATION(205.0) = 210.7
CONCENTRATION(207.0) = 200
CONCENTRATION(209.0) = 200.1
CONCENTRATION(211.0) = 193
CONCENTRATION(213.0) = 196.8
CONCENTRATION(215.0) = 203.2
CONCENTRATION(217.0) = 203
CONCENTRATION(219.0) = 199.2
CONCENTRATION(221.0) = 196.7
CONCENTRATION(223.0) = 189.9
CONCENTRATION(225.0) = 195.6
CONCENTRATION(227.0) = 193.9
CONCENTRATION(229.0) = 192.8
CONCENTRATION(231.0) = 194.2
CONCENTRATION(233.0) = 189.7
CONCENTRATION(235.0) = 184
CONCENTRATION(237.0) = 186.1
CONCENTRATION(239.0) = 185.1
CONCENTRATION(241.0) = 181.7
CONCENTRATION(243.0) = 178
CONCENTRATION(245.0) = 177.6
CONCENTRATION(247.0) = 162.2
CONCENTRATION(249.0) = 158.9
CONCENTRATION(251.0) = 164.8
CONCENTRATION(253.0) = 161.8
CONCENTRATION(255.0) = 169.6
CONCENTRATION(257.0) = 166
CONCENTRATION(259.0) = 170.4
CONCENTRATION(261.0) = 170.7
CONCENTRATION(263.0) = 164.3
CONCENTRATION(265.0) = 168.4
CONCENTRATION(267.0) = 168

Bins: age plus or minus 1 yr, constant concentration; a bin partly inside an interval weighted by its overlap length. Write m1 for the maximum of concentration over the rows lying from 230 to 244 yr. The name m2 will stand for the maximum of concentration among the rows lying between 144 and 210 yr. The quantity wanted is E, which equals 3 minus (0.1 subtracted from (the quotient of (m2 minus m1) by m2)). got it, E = 3.02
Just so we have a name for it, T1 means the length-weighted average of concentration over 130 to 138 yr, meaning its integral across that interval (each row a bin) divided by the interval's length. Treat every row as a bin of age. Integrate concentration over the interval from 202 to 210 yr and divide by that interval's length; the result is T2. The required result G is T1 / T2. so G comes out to 1.05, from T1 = 211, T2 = 201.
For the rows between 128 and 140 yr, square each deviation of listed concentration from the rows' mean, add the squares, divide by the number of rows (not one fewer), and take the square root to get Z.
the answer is 8.4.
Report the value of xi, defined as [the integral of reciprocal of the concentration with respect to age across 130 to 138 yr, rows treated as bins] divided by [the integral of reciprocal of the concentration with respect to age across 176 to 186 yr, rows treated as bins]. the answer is 0.77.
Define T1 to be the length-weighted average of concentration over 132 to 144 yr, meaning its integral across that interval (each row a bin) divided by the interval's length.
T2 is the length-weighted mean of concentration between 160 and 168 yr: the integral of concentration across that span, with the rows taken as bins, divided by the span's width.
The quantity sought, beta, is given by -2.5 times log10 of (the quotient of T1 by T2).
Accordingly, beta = -0.049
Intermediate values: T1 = 206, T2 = 197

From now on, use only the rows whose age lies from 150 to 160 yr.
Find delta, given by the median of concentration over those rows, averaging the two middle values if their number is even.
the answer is 189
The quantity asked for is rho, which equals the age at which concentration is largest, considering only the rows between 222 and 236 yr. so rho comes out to 225.0 yr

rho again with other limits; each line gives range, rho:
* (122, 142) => 123.0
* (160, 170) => 163.0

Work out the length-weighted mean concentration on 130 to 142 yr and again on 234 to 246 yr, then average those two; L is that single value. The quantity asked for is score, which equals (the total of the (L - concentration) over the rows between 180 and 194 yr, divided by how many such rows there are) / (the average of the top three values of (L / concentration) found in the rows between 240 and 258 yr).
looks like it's -7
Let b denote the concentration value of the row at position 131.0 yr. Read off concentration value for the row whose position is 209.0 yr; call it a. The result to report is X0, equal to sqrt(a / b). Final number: 0.95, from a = 200.1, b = 219.7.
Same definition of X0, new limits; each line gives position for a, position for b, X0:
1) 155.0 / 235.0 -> 1.01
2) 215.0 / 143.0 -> 1.00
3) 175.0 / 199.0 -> 1.00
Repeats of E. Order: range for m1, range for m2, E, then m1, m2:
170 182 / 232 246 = 3.21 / 210.1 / 189.7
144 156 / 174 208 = 3.04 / 199.5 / 212.1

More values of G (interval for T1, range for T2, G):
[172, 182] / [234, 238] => 1.07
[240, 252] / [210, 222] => 0.86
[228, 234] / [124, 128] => 0.85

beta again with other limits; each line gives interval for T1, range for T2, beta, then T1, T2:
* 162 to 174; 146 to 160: -0.033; 198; 192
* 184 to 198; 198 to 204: -0.035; 202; 195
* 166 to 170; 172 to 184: 0.018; 196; 200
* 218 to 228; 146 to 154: -0.029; 195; 190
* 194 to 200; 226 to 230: -0.041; 201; 193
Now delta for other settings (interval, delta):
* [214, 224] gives 199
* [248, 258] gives 165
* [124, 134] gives 226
